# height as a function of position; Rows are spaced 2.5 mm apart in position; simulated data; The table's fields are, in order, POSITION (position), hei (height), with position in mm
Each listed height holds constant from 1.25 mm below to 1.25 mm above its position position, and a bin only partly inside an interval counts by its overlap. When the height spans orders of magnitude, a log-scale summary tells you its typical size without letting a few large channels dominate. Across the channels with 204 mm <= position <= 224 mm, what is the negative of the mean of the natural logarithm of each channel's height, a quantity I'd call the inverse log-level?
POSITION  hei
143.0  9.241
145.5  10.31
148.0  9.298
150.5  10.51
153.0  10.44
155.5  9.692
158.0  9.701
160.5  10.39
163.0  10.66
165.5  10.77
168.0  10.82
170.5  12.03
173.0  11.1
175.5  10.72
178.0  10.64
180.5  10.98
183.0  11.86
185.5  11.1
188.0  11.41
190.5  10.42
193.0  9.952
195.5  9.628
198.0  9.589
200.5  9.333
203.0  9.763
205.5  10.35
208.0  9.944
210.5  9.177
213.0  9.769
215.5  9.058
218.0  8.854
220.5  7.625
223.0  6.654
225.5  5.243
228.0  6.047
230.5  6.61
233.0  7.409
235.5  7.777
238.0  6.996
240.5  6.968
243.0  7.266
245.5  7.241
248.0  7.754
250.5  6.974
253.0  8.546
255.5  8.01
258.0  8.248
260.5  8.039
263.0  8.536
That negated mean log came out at -2.2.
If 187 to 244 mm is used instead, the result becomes -2.1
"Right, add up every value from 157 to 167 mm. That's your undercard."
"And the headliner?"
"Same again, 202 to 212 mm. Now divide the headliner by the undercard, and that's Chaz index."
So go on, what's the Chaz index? 0.94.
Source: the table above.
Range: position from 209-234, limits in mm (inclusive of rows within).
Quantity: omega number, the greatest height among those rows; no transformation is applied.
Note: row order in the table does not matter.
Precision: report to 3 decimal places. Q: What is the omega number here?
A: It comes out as 9.769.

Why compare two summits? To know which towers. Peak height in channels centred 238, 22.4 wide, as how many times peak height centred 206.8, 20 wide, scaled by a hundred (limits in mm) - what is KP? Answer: 75.1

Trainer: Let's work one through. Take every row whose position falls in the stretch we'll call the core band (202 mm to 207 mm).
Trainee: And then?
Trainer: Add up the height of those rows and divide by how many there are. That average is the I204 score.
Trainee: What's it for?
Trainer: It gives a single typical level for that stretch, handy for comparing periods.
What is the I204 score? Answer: 10.1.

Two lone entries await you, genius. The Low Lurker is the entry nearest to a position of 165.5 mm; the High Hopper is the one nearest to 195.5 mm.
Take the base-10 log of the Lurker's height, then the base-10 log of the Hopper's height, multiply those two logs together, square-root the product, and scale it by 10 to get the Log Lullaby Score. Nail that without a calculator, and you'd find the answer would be 10.1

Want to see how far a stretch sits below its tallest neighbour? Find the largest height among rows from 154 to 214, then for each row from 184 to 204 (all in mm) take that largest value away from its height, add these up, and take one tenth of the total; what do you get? -1.5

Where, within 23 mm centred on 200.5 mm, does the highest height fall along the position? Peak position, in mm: 190.5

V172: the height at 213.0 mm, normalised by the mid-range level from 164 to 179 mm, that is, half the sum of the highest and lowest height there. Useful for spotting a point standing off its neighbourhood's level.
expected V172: 0.86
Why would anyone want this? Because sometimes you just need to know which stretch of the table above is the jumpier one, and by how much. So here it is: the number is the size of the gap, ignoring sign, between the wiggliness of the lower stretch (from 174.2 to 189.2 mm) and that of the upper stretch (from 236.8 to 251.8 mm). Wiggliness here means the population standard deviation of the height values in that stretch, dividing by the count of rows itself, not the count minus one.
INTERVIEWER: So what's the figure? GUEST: 0.14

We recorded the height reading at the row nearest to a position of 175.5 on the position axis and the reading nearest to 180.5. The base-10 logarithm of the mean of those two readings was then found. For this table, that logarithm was 1.04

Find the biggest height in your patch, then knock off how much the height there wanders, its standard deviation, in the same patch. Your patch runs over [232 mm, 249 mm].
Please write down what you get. 7.5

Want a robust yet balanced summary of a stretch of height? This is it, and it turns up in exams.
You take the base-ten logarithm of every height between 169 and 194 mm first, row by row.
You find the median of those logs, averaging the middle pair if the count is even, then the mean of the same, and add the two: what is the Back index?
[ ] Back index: 2.08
